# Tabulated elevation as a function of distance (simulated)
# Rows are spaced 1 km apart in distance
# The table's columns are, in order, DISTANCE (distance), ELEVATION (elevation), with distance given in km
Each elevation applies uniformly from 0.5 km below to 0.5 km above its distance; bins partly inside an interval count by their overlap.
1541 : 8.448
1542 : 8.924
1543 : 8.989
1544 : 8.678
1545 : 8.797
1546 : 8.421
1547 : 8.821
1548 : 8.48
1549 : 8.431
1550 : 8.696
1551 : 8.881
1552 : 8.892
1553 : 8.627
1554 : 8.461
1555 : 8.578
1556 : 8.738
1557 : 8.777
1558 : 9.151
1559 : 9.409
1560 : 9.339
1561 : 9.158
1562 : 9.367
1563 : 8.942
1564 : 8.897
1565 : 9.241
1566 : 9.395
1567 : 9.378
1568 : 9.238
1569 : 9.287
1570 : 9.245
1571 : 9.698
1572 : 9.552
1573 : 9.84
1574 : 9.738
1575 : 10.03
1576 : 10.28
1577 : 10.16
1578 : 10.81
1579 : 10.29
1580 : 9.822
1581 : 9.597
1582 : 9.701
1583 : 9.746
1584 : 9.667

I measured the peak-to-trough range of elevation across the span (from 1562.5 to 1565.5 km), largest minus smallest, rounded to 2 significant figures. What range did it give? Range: 0.34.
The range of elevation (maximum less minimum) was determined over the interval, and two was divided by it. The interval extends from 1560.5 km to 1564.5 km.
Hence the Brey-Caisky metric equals 4.3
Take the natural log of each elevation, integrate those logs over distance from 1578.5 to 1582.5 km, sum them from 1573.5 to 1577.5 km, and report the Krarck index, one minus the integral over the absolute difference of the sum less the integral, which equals -112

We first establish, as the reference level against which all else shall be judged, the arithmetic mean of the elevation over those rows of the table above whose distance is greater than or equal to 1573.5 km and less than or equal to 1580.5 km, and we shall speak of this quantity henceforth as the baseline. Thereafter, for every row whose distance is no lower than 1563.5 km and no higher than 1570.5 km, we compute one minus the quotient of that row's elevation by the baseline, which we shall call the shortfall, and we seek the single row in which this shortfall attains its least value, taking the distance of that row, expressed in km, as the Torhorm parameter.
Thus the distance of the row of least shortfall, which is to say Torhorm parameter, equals 1566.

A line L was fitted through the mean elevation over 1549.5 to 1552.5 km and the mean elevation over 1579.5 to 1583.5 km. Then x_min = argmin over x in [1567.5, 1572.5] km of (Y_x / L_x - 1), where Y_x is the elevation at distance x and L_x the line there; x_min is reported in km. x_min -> 1570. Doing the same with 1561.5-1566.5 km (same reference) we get 1564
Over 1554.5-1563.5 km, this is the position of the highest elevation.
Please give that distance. 1559 km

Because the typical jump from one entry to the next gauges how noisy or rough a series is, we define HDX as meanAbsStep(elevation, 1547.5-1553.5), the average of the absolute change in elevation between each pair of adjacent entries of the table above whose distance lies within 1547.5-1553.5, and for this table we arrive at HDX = 0.155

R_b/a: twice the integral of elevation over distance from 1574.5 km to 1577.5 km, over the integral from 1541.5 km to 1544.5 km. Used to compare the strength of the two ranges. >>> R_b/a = 2.29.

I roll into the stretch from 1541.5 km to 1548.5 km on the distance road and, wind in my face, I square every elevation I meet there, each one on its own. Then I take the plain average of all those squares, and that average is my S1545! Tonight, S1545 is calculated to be 76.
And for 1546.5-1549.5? 74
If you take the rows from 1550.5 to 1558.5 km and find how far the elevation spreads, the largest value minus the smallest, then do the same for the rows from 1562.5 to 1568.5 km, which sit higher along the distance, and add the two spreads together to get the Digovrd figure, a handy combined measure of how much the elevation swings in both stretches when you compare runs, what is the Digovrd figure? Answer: 1.19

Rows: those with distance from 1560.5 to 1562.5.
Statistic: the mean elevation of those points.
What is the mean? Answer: 9.3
